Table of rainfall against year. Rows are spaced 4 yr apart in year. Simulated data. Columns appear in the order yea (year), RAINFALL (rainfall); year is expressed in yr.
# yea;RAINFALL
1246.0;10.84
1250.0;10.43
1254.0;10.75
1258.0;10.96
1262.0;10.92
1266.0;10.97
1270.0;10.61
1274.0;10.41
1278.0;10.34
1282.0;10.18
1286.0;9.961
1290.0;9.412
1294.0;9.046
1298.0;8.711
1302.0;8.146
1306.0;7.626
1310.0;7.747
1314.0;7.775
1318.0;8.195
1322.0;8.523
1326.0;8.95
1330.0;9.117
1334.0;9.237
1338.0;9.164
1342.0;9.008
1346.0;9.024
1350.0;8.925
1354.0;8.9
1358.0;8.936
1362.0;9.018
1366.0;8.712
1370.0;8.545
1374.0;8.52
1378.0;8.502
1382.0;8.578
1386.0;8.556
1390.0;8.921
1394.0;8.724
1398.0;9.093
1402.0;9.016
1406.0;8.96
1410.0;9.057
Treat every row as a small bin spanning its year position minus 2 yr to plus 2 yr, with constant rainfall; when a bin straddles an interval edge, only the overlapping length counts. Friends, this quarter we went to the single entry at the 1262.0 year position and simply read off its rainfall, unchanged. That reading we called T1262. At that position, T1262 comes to 10.92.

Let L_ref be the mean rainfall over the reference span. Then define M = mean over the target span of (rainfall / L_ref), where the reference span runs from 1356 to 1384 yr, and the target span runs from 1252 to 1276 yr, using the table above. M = 1.24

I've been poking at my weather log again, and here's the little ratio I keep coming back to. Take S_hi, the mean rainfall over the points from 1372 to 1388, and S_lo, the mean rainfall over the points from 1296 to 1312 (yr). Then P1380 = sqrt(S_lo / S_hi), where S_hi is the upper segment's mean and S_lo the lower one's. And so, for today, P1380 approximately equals 0.97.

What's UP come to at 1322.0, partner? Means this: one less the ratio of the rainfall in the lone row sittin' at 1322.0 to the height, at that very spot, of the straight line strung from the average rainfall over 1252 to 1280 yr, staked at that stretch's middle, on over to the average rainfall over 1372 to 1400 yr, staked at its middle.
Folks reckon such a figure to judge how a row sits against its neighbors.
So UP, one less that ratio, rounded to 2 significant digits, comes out 0.13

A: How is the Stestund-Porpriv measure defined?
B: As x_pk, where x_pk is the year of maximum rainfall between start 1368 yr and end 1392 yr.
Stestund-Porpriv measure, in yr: 1390.0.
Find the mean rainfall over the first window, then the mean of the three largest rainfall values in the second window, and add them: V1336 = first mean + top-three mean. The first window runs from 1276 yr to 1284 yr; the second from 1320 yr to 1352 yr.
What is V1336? 19.4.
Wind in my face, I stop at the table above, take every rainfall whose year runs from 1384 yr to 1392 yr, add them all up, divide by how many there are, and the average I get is 8.7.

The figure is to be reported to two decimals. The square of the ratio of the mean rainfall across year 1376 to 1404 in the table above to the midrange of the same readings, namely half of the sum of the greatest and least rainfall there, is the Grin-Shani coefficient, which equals 0.99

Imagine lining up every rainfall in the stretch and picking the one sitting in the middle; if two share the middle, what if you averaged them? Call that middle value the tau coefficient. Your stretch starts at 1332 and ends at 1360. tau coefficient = 9.0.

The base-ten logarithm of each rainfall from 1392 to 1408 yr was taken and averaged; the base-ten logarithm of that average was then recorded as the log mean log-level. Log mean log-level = -0.022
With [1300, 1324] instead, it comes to -0.044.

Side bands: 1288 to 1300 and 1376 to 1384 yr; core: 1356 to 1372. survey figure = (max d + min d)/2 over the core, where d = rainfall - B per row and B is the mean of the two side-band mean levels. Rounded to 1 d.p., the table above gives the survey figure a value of 0.0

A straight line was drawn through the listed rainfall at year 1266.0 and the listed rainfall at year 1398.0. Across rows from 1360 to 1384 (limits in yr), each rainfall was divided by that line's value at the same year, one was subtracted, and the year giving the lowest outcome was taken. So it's 1370.0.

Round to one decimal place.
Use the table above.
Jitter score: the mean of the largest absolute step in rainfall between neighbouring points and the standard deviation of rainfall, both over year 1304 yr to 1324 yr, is 0.4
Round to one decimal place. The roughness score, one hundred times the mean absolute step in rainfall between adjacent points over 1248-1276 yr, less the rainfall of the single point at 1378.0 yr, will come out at 11.2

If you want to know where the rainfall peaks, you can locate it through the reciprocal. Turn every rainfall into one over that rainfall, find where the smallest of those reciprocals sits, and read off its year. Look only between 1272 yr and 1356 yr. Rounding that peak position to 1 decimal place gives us 1274.0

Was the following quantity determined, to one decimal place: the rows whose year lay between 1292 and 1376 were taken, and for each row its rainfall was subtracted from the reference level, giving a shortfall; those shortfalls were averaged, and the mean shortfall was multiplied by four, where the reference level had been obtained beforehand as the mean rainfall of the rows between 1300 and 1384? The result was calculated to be -0.1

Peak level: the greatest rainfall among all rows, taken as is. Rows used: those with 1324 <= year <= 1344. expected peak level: 9.237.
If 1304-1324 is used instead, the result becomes 8.523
